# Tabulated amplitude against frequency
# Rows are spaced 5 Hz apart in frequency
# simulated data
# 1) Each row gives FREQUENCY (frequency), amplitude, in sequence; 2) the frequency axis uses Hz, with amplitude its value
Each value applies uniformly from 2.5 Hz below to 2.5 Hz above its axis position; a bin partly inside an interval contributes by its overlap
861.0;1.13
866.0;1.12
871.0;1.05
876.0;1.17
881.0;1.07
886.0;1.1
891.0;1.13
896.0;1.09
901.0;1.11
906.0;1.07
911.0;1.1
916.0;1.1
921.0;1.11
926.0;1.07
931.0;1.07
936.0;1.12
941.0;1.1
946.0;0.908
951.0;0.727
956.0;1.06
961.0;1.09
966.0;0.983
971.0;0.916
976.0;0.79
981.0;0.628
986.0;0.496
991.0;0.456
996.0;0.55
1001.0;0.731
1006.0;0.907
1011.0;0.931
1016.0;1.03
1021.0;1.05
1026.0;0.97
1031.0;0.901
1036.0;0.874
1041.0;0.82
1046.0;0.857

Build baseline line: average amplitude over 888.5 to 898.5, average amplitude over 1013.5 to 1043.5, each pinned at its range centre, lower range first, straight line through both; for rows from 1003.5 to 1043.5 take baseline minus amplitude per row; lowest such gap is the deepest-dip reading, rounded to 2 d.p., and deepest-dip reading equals -0.10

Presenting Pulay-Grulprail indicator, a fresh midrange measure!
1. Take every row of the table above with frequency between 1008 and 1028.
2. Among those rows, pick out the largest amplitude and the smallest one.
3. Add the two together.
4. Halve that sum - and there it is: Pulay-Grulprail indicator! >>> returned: 1.0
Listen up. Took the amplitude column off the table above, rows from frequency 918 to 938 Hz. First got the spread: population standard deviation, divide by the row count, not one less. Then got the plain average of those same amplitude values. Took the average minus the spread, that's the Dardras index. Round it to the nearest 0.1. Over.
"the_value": 1.1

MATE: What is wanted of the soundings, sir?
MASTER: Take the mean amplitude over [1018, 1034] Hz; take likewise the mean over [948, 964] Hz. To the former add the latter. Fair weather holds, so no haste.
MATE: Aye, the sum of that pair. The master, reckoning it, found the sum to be 1.93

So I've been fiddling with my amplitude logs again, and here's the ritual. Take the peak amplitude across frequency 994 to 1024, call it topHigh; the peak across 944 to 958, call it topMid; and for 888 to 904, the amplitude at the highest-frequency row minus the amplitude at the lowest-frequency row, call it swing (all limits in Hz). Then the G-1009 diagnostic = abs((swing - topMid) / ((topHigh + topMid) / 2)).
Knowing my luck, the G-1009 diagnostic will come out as 1.02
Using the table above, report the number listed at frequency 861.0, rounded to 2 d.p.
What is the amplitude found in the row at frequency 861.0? 1.13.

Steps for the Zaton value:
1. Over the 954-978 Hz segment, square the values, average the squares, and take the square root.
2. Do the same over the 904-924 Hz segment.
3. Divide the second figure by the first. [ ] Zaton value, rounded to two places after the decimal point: 1.12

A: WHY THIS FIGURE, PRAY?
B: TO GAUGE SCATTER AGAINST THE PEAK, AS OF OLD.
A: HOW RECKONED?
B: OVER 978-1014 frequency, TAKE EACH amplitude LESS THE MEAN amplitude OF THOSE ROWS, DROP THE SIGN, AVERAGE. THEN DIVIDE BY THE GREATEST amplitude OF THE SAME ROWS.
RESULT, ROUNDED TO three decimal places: 0.170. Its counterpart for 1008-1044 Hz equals 0.063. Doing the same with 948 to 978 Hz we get 0.107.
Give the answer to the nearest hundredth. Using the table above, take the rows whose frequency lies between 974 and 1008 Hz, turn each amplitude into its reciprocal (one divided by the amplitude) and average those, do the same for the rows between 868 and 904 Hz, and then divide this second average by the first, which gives 0.56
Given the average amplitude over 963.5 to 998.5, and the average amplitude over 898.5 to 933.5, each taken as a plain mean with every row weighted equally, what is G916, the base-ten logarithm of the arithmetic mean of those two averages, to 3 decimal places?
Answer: -0.051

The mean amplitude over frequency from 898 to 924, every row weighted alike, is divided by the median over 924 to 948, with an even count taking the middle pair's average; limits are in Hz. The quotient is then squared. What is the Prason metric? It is 1.1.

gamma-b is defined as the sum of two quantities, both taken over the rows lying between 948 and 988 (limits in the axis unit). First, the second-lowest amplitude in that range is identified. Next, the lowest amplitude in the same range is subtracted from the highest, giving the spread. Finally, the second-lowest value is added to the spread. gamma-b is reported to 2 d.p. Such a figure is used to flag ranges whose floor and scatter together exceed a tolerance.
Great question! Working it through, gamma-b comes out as 1.22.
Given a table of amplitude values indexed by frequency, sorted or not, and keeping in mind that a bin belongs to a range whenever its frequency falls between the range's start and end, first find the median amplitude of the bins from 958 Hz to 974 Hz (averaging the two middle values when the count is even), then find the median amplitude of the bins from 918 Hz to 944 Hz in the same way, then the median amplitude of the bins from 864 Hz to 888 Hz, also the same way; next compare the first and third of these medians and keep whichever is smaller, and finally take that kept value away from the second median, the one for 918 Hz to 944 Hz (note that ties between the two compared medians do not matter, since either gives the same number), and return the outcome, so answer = 0.12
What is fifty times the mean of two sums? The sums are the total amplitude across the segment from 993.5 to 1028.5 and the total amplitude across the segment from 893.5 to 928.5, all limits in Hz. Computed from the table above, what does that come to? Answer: 345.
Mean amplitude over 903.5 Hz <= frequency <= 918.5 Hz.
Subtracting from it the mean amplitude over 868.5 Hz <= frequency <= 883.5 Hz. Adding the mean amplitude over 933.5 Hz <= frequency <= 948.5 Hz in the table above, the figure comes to 1.04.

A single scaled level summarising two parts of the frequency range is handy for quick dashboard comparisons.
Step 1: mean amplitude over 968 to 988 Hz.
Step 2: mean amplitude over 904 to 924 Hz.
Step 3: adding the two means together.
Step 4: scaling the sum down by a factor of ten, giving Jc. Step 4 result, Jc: 0.18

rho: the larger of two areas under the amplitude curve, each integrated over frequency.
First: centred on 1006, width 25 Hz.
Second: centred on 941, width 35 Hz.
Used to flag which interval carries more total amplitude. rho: 35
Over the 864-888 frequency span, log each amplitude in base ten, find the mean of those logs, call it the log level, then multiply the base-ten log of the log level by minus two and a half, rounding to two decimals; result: 3.45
